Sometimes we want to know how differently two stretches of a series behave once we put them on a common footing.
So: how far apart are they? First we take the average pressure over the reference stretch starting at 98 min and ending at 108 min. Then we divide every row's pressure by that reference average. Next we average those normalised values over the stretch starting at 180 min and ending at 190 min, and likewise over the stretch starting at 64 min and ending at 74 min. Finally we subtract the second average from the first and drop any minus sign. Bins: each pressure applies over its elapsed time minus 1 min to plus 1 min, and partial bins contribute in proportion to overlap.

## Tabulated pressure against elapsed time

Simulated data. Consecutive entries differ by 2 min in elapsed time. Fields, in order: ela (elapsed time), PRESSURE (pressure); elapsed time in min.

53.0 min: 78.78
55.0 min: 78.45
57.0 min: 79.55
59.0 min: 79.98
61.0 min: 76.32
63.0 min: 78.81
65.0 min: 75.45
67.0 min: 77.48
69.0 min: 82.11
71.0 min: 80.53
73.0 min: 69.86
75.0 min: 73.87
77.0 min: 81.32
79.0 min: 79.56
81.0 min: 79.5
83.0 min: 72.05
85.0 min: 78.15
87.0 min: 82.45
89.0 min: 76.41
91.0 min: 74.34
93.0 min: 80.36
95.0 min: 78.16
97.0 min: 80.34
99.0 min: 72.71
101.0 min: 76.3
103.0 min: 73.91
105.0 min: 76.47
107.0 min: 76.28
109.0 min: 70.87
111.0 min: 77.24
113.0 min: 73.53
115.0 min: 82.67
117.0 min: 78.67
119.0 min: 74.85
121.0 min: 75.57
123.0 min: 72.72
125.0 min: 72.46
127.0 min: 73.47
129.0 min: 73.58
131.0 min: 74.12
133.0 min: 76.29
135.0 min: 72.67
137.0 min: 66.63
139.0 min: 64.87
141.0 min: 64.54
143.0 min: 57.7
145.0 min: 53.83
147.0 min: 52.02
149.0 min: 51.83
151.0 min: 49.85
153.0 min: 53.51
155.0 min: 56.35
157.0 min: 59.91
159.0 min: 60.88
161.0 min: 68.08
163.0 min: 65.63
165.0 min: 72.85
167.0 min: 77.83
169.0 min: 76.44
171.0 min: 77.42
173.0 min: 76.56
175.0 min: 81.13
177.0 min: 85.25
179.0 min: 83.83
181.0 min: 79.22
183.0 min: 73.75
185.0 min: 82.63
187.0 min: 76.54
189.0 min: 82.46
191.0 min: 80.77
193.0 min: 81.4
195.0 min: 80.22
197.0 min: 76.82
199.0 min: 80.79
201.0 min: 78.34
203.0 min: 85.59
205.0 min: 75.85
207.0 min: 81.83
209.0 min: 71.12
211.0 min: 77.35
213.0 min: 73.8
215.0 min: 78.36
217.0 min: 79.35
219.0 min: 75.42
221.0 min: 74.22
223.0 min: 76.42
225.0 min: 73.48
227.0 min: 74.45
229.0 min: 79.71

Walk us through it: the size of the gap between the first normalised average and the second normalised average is 0.024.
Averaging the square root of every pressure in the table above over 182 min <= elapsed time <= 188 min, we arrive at 8.81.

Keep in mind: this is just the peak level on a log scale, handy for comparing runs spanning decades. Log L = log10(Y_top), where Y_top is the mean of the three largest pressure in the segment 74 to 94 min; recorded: 1.91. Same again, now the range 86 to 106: 1.91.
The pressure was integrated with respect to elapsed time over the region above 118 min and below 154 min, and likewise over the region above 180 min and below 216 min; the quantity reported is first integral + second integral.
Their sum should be 5195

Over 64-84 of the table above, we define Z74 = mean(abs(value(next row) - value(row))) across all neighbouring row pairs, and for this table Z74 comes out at 4.40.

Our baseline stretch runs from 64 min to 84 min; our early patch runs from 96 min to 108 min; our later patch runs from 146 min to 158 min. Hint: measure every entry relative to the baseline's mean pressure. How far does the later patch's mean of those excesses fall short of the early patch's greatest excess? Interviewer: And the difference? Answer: 26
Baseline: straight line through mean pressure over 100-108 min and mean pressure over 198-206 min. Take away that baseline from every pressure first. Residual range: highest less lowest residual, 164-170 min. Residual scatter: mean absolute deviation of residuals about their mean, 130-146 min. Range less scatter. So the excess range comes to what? -1.4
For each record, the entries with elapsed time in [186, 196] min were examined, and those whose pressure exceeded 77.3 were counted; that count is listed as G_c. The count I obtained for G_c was 4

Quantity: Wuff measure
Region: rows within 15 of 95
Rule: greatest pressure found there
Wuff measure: 82.45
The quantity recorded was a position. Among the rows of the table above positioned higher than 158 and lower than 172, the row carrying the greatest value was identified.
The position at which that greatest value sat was 167.0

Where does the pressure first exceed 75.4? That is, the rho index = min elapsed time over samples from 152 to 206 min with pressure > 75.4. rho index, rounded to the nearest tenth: 167.0 min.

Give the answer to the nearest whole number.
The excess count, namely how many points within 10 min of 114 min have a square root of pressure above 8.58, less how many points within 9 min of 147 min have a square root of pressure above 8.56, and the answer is 7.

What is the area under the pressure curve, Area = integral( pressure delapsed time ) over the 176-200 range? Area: 1927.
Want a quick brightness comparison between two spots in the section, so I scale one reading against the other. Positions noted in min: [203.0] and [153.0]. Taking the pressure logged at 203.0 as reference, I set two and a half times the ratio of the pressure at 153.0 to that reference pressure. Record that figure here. 1.6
